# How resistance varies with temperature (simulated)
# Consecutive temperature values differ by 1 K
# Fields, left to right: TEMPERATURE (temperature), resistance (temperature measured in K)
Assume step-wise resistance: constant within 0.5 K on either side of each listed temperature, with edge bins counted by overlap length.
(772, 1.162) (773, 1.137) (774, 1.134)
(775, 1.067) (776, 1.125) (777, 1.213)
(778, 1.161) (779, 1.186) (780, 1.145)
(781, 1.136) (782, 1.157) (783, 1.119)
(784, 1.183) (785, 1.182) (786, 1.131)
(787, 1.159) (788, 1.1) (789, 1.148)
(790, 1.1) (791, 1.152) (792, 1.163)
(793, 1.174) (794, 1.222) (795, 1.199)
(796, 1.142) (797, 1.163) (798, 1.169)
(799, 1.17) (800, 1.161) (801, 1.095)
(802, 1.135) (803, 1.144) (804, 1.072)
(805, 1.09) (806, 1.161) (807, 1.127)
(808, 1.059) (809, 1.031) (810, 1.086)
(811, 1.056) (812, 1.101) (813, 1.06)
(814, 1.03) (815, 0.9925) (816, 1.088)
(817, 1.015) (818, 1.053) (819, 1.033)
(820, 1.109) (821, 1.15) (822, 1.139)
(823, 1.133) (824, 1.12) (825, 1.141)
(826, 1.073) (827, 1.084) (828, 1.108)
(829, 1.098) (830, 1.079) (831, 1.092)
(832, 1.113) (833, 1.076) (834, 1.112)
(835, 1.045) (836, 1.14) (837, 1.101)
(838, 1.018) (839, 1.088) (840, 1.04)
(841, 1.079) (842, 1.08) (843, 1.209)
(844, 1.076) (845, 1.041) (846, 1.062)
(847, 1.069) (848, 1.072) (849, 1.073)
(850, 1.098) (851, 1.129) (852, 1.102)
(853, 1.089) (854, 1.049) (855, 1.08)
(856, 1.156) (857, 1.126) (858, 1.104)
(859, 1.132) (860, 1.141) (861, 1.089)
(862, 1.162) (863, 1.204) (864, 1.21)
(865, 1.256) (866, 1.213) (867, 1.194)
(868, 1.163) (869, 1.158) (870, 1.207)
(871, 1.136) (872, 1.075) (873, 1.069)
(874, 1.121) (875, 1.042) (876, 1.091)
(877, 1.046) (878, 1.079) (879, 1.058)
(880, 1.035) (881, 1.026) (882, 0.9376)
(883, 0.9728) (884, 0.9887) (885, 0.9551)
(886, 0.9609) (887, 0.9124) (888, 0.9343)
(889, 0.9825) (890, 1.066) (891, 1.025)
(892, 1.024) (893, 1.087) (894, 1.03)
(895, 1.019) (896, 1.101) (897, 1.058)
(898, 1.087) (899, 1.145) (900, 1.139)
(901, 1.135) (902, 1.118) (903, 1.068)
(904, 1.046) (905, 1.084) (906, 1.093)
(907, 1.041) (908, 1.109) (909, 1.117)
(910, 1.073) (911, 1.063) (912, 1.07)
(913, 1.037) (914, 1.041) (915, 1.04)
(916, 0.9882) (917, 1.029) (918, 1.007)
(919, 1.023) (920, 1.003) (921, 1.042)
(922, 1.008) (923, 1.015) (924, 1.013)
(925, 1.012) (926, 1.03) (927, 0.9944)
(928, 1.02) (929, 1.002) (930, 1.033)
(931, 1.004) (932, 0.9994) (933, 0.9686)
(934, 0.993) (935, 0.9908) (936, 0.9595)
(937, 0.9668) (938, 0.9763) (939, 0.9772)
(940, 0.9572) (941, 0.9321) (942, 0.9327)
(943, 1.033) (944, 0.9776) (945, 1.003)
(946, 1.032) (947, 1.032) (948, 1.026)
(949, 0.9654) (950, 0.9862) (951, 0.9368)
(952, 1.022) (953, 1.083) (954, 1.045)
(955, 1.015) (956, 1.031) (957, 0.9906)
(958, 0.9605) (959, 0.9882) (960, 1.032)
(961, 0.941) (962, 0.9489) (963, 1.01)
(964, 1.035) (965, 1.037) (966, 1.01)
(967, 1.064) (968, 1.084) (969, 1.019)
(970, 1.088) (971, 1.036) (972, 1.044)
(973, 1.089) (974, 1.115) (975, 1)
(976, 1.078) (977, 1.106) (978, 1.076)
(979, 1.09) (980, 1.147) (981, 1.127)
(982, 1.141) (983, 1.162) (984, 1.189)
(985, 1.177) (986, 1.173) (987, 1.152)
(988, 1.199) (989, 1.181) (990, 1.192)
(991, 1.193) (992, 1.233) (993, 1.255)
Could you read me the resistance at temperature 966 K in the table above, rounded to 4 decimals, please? 1.0100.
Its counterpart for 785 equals 1.1820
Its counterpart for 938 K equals 0.9763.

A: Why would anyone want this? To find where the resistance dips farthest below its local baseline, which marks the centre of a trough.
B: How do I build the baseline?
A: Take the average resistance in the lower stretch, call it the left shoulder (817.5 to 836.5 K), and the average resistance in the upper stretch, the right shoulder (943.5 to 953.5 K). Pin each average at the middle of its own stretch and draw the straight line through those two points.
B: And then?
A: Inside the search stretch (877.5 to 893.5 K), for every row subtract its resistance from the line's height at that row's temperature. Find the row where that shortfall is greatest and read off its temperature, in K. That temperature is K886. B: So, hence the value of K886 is 887 K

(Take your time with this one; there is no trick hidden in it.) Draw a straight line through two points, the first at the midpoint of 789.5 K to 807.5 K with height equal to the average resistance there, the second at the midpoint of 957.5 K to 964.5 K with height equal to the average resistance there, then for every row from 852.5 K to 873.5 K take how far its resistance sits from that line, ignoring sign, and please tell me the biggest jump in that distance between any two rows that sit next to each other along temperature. 0.074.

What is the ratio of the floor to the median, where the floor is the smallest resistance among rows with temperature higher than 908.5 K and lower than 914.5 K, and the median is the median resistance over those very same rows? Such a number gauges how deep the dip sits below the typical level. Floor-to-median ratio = 0.972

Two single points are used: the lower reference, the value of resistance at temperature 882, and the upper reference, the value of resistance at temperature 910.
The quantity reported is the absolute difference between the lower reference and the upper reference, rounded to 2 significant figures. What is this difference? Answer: 0.14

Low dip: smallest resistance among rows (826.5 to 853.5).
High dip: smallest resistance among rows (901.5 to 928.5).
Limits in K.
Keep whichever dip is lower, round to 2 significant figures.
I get 0.99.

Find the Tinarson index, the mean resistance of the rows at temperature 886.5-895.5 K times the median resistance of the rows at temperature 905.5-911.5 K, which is 1.09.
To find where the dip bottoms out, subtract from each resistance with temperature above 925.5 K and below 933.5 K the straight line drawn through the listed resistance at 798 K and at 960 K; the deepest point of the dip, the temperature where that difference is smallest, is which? 933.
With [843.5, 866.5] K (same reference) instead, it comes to 845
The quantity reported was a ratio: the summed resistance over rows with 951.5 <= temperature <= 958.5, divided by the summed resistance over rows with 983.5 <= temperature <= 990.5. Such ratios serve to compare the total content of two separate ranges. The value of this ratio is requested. 0.86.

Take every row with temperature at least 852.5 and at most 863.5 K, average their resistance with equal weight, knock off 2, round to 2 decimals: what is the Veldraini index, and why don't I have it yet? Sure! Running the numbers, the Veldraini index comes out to -0.88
